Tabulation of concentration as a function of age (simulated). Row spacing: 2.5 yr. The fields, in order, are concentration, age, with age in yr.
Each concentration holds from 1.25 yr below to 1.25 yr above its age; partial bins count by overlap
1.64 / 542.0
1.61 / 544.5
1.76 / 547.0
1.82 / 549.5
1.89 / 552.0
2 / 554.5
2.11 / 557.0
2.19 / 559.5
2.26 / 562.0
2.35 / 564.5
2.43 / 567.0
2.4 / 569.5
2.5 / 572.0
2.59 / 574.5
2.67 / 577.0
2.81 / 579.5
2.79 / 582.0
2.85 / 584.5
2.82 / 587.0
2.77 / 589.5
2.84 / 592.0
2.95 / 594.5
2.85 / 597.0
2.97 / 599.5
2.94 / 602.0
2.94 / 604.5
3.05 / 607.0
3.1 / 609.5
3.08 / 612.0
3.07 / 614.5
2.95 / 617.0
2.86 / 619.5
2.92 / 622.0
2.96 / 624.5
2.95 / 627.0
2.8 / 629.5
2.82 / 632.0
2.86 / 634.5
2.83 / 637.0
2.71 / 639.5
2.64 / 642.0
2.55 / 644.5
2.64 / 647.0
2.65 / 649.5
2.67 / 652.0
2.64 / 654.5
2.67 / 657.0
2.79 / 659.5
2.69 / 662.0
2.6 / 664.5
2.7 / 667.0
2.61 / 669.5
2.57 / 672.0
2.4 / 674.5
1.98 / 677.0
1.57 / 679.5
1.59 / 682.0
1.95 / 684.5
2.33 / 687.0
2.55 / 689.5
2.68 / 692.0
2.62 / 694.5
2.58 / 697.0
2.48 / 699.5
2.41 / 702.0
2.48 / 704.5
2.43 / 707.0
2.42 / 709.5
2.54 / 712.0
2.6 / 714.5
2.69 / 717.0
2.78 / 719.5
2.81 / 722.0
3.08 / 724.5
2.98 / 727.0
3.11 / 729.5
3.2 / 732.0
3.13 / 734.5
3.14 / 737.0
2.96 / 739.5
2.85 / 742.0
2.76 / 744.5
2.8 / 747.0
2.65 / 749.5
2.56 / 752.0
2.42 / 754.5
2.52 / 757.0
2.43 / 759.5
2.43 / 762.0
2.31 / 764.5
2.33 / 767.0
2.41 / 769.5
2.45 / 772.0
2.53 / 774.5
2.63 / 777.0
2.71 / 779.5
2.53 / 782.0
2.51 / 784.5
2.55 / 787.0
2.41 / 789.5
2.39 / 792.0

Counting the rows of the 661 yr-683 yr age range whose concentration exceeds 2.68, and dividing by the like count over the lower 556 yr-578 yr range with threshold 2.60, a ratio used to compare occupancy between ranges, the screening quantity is 2.0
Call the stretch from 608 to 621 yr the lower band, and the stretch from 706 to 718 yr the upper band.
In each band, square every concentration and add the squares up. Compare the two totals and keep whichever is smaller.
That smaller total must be 32.2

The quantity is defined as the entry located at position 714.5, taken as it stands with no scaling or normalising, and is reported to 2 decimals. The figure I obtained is 2.60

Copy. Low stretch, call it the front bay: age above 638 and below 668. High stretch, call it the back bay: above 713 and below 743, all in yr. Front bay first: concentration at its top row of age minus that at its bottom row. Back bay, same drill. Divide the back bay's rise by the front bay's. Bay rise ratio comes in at -25.0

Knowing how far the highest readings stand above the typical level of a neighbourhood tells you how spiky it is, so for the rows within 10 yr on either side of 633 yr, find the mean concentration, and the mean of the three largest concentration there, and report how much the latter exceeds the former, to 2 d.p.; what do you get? 0.10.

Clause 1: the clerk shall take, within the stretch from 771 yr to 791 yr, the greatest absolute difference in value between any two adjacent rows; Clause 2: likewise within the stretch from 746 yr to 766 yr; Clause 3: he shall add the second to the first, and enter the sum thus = 0.33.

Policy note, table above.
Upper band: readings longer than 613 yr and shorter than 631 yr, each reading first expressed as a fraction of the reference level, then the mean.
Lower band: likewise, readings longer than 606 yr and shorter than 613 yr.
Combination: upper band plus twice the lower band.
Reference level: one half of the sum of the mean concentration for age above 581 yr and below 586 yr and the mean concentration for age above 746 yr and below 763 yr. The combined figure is 3.39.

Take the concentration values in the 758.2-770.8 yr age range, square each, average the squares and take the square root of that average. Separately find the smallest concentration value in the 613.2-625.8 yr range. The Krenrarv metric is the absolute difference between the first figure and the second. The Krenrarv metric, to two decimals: 0.48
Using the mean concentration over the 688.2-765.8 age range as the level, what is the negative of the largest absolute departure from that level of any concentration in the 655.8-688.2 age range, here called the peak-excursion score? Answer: -1.1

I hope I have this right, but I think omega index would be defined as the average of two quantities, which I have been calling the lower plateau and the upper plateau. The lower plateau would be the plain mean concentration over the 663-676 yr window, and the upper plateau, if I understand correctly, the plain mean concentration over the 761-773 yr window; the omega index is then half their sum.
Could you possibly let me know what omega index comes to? 2.5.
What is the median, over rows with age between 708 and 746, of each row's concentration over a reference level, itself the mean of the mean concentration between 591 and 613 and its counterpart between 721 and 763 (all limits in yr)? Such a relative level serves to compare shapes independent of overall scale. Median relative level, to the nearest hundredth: 0.99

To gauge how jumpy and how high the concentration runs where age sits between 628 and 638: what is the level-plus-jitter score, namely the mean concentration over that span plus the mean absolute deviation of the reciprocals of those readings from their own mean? 2.83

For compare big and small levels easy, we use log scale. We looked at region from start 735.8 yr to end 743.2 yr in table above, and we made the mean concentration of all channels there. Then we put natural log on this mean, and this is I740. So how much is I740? 1.09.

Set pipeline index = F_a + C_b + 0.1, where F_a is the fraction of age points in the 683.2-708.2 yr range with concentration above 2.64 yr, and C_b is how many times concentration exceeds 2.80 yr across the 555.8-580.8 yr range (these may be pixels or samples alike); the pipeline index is 1.2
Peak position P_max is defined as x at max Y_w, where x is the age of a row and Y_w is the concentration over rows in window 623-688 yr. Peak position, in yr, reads 624.5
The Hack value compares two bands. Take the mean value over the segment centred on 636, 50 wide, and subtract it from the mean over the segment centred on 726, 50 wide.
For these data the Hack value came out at 0.0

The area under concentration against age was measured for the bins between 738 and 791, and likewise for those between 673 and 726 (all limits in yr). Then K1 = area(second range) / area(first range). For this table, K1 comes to 0.95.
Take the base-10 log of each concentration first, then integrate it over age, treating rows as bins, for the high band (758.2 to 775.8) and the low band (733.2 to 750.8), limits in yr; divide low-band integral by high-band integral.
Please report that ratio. 1.21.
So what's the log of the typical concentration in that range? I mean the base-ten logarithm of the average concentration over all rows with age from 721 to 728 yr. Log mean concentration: 0.47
